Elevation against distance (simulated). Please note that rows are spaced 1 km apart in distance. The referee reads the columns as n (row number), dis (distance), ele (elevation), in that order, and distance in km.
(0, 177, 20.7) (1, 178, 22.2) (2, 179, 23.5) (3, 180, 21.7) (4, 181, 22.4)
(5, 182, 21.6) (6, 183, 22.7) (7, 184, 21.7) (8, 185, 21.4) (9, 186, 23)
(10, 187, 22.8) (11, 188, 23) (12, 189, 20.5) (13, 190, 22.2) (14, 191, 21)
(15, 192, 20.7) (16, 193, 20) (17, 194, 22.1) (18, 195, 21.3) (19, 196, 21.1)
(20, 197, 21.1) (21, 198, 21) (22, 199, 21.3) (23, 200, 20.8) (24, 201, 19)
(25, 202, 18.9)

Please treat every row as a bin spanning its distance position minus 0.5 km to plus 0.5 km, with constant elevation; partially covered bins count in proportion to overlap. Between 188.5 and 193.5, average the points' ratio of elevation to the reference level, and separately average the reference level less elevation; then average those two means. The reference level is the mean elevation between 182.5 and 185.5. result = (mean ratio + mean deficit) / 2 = 1.0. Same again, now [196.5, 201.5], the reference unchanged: 1.1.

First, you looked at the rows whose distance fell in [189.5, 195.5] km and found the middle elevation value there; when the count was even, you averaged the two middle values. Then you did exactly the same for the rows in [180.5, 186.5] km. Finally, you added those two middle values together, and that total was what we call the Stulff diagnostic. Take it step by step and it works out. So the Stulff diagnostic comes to 43.2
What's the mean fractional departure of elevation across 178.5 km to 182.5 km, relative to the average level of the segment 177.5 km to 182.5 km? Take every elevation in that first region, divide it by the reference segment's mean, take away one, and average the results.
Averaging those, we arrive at 0.00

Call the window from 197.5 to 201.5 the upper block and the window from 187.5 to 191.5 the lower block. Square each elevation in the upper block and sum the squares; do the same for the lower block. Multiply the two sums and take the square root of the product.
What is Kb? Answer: 1783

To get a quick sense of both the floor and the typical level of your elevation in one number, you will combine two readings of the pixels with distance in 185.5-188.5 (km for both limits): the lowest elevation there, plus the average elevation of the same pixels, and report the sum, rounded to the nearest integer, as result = 46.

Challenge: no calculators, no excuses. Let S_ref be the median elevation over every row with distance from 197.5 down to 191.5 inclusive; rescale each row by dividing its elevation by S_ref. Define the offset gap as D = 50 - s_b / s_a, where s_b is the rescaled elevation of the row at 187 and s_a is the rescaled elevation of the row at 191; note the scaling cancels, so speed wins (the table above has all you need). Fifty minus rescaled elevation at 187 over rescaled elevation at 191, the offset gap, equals 48.9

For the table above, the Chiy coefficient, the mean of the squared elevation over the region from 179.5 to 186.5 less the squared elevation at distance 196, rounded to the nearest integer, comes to 42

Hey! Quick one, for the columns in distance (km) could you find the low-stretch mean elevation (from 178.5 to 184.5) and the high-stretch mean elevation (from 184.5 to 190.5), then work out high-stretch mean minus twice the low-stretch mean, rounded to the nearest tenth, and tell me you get -22.4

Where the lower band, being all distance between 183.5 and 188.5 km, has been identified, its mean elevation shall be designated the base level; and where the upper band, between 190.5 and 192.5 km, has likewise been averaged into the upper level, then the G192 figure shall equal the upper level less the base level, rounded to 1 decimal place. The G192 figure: -1.5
